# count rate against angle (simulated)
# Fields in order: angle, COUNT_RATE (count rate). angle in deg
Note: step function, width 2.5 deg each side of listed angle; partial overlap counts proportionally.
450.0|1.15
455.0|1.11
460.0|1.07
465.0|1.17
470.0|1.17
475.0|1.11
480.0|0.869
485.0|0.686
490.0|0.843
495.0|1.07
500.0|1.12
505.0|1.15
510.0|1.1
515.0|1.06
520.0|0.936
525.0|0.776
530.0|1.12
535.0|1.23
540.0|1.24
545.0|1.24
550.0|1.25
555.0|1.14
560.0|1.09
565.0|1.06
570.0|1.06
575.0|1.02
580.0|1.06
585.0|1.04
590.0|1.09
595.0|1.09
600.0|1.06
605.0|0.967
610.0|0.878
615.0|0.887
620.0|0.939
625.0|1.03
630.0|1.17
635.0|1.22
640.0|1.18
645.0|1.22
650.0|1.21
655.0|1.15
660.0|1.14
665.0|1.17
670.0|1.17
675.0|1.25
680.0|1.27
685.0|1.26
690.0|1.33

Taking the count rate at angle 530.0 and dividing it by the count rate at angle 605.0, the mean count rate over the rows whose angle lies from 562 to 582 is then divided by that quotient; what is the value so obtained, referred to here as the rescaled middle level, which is 0.91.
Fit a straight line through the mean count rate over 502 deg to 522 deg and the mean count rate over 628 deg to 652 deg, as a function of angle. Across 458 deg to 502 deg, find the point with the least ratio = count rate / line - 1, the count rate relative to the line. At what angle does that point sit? 485.0 deg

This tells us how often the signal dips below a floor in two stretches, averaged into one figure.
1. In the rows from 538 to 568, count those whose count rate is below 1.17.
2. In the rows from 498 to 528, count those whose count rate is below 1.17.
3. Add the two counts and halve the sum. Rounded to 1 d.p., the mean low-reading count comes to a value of 4.5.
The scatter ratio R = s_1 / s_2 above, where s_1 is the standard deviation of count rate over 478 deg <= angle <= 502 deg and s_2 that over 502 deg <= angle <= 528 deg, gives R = 1.2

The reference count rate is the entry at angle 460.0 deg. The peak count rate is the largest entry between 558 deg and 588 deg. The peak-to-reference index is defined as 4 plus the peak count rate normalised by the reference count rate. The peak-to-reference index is 5.02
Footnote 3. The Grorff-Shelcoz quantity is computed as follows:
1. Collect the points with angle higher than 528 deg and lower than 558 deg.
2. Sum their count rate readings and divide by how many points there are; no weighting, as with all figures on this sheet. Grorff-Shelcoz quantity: 1.20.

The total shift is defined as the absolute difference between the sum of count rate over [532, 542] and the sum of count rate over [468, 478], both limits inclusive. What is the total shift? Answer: 0.19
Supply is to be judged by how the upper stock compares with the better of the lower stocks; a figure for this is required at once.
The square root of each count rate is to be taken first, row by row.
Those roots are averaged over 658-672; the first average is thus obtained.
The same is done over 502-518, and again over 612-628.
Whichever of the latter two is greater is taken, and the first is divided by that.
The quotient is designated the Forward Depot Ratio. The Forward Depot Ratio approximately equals 1.03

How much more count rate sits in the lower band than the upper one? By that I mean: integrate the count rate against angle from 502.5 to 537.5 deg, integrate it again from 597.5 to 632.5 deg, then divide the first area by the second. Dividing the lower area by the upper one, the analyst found 1.06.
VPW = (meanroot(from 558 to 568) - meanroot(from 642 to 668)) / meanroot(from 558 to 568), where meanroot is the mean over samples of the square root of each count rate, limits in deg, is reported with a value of -0.05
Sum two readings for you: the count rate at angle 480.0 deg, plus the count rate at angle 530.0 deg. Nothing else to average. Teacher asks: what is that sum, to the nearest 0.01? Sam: 1.99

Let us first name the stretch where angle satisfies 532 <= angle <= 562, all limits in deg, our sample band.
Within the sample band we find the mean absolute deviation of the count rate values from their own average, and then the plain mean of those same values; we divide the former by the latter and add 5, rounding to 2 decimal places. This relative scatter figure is 5.05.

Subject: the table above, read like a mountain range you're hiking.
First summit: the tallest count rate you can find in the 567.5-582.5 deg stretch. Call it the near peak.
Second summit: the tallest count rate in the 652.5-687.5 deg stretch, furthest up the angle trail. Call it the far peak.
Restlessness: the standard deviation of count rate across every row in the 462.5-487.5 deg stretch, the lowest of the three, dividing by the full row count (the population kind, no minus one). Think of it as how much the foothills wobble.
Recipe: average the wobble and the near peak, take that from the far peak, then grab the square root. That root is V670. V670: 0.802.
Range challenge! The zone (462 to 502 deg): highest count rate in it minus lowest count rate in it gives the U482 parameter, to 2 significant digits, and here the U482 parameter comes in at 0.48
